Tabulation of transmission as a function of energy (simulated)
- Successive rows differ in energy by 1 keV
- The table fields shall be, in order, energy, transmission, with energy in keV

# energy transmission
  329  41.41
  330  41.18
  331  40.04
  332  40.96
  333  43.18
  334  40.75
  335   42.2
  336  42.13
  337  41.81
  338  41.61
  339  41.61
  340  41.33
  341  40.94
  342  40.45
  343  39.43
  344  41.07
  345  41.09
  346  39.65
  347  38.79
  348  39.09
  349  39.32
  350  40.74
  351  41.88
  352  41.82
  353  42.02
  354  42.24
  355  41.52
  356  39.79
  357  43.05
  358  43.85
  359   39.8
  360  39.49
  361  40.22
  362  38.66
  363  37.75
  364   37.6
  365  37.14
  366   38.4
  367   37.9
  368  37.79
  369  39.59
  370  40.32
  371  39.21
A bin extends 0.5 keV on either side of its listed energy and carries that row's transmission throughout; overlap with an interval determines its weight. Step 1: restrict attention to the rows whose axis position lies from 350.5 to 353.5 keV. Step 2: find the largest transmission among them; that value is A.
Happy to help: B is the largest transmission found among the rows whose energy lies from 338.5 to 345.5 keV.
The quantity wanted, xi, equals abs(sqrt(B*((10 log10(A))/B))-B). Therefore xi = 37.6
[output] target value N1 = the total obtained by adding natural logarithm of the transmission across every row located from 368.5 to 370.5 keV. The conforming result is 7.38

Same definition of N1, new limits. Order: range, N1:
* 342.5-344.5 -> 7.39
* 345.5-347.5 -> 7.34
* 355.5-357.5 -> 7.45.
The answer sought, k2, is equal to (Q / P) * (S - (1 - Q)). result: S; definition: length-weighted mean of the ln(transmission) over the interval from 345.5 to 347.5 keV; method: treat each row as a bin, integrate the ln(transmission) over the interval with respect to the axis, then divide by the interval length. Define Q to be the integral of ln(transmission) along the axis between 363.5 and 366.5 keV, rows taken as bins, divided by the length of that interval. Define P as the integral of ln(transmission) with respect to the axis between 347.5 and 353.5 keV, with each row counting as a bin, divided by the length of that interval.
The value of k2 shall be 6.2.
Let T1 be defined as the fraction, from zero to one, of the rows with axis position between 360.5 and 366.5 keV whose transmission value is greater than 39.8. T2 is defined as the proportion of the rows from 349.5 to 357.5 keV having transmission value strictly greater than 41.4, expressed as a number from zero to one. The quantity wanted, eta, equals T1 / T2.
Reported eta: 0.2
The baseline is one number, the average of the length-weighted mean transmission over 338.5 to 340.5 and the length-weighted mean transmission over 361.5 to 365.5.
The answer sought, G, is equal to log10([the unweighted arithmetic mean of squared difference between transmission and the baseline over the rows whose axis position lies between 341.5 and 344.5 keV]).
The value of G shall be 0.0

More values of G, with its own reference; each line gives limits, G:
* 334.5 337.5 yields 0.8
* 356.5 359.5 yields 1.0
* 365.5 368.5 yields 0.4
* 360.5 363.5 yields 0.2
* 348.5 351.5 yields 0.3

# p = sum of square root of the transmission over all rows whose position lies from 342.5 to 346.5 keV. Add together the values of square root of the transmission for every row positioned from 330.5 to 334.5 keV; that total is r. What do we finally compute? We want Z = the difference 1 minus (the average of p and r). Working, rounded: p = 25.4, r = 25.7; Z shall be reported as -24.5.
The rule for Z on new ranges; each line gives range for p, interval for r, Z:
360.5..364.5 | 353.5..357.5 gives -24.3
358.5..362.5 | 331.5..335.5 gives -24.5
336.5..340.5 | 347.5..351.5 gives -24.6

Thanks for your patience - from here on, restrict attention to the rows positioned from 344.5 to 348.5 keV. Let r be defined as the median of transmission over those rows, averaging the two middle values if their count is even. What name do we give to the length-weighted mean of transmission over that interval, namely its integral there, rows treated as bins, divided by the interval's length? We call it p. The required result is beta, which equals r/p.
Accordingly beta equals 0.99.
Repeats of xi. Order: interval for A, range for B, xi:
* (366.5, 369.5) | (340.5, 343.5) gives 36.9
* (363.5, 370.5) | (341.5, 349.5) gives 37.1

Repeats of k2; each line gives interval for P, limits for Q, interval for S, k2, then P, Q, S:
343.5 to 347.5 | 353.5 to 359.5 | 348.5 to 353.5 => 6.5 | 3.69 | 3.73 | 3.72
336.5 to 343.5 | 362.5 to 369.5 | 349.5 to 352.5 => 6.2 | 3.71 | 3.64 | 3.73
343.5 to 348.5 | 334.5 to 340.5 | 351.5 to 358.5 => 6.6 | 3.69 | 3.73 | 3.74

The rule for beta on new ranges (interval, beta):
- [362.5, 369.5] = 0.99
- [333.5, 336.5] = 1.01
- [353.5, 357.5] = 1.01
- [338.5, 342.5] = 1.00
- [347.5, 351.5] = 0.99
